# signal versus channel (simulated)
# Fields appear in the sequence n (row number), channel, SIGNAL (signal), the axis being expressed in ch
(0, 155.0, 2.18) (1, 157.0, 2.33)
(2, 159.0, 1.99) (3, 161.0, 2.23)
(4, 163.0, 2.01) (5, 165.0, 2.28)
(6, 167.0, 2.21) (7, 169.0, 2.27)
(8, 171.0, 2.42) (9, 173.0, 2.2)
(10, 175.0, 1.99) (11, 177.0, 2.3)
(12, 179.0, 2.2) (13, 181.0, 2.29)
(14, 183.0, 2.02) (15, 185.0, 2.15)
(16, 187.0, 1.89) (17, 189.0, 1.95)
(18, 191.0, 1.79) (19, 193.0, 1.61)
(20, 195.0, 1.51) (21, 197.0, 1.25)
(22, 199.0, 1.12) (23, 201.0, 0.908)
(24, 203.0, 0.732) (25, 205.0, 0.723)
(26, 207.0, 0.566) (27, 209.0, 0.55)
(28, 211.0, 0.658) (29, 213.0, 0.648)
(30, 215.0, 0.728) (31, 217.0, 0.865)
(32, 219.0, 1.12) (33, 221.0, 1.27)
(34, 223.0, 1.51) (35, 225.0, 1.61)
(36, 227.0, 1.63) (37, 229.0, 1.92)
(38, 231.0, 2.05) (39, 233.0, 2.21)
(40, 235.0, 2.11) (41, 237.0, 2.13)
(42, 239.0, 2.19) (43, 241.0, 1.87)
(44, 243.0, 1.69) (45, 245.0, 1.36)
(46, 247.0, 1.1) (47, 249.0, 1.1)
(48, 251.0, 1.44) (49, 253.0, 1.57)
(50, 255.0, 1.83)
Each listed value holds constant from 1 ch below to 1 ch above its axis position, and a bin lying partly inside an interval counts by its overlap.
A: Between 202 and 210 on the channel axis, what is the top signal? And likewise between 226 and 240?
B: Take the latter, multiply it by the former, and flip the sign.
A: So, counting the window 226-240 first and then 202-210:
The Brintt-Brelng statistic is -1.6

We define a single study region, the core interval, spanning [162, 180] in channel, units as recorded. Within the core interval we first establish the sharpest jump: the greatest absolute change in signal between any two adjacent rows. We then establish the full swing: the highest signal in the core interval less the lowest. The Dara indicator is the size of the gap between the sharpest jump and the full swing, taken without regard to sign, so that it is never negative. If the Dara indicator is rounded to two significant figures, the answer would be 0.12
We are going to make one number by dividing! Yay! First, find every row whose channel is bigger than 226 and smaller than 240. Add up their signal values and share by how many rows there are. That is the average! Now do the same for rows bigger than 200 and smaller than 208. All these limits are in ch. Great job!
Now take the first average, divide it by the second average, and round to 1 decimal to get 2.8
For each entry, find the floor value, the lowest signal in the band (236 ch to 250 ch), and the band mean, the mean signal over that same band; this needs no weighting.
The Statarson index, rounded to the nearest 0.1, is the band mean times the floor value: 1.8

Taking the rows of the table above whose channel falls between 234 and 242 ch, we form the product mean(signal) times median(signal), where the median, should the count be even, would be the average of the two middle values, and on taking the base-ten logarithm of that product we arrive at 0.64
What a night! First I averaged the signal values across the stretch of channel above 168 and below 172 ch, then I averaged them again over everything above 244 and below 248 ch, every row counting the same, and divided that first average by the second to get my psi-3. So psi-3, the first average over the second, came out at 1.9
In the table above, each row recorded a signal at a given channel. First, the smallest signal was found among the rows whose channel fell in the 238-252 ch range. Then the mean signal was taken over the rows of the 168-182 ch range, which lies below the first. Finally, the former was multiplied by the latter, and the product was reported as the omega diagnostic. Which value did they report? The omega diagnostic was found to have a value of 2.5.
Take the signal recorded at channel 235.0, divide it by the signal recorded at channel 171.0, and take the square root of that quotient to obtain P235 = 0.93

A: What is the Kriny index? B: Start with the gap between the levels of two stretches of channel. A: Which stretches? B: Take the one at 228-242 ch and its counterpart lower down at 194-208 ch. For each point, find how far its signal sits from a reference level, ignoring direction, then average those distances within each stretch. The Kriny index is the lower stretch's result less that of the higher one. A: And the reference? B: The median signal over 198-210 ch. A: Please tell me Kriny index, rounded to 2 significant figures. -1.0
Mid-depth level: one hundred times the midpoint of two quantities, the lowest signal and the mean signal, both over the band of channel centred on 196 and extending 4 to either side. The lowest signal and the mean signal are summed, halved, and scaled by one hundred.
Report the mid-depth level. 125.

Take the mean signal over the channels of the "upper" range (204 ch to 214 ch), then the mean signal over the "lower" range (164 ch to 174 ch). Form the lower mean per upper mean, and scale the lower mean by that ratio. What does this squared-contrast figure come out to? 8.2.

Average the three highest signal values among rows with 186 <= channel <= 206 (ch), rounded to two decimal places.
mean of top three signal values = 1.88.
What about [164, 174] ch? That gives 2.32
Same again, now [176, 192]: 2.26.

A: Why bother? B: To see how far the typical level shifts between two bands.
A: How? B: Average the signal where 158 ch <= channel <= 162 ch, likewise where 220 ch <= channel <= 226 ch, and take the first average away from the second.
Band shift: -0.6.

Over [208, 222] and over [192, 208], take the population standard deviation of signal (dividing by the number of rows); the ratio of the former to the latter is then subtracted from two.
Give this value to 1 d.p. 1.3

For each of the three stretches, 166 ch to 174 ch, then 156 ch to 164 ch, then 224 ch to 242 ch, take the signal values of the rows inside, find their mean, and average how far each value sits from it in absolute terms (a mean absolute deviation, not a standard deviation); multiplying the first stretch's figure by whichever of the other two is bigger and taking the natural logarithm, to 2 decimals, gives -4.30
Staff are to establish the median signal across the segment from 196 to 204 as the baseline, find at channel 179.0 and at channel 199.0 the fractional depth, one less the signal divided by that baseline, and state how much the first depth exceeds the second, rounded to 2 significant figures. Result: -1.1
